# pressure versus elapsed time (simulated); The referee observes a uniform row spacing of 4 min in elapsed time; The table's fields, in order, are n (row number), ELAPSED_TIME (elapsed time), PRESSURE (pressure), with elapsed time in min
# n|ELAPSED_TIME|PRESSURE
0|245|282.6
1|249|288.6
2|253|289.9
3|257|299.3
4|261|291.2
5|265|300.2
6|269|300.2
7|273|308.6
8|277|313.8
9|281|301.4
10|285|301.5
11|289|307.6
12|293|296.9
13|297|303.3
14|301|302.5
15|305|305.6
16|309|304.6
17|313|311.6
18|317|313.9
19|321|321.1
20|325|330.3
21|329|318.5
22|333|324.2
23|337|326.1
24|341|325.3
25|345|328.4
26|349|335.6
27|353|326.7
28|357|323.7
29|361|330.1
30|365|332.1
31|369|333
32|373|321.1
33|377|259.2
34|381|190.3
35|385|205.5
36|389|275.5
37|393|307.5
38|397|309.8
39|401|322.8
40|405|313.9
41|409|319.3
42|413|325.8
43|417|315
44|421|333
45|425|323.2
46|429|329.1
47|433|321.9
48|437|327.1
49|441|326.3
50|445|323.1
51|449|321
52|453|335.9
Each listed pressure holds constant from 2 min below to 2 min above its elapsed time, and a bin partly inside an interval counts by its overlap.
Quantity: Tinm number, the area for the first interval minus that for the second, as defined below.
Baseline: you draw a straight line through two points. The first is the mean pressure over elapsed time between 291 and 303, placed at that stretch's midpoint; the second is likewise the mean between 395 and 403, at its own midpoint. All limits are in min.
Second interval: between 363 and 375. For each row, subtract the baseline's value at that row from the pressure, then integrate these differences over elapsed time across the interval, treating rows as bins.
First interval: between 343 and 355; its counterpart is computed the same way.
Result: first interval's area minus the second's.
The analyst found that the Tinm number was 54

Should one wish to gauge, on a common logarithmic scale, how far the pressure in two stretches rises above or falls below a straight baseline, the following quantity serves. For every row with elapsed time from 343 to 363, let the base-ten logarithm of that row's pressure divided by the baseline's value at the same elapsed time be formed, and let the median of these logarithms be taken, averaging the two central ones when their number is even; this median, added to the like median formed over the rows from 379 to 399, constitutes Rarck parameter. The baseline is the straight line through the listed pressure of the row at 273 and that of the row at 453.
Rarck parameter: -0.06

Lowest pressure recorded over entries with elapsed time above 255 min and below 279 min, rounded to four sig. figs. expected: 291.2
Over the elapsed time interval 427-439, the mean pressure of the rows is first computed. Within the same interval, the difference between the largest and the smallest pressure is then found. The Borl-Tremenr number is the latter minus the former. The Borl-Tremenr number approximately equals -319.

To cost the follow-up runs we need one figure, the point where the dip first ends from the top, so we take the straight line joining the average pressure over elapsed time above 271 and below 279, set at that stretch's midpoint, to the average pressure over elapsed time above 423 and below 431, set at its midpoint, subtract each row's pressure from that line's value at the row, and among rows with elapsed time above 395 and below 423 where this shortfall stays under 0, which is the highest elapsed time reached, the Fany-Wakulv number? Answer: 421 min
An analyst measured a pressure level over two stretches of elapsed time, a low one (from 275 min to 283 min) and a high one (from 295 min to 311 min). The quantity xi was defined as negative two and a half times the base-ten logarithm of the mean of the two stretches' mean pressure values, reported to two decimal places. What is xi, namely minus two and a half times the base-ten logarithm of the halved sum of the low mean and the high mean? -6.21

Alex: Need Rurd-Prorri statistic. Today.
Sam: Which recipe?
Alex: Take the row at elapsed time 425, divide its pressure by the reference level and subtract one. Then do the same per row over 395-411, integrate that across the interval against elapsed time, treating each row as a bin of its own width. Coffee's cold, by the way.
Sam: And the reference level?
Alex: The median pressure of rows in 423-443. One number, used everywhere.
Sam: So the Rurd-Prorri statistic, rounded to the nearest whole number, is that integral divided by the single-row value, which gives 51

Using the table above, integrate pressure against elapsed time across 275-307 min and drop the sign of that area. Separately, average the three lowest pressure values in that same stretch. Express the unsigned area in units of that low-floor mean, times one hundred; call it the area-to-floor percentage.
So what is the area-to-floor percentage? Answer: 3244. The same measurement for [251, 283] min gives 3278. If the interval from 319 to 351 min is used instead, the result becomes 3249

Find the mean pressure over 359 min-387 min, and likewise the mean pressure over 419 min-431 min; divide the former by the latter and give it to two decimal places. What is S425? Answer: 0.86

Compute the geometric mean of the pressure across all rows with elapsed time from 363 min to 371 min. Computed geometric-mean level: 333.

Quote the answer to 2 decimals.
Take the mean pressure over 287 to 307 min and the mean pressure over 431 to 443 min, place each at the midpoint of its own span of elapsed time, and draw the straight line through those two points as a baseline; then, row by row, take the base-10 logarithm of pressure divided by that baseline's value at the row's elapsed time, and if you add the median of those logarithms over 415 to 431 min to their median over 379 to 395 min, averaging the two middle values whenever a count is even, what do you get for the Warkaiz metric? -0.12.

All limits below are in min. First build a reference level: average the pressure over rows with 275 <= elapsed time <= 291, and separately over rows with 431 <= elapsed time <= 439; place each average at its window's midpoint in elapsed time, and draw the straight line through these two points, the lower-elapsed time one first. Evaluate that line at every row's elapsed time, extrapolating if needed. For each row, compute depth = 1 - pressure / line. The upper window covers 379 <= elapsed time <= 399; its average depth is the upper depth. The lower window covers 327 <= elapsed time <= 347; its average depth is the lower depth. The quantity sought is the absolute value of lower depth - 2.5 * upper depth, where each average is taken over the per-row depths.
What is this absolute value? 0.52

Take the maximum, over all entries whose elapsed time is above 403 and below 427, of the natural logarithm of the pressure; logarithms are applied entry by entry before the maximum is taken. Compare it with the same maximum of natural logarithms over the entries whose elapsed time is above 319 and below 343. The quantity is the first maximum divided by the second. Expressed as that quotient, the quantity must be 1.00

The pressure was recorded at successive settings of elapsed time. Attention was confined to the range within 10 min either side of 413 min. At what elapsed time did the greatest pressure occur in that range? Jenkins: 421 min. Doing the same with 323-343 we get 325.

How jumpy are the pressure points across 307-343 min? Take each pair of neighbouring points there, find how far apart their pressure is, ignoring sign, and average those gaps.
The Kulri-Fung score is 5.7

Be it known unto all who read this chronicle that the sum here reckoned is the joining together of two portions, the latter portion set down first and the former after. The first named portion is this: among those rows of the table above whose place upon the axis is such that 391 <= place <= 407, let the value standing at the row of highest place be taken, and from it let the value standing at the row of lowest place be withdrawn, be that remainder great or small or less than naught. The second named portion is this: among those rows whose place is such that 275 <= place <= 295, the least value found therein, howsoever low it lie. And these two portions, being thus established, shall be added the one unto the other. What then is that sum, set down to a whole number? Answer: 303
